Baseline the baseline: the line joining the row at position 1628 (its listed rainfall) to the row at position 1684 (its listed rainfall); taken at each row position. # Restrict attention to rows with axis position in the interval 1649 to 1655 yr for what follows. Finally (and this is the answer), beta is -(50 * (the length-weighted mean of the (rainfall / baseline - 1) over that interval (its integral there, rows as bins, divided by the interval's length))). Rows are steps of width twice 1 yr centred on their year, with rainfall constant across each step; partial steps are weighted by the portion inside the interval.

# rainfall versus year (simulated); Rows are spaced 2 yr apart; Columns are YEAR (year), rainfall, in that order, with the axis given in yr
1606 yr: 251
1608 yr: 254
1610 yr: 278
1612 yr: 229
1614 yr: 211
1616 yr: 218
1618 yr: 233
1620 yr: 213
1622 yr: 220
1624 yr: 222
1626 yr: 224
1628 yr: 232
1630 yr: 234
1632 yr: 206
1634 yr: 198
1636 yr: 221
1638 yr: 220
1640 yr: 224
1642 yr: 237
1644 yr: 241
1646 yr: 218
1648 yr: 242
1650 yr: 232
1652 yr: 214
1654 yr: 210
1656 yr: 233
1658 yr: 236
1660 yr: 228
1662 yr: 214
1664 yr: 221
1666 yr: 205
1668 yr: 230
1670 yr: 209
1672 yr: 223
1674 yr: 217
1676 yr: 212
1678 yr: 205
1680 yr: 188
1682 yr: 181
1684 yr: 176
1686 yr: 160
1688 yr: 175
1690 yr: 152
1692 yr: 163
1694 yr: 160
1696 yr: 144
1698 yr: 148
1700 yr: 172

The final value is -3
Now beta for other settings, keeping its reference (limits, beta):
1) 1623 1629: 2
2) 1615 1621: 4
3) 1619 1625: 4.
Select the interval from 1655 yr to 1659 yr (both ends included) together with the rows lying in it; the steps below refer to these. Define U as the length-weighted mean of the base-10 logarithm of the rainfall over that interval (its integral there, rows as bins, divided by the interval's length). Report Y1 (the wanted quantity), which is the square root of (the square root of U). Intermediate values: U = 2.37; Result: 1.241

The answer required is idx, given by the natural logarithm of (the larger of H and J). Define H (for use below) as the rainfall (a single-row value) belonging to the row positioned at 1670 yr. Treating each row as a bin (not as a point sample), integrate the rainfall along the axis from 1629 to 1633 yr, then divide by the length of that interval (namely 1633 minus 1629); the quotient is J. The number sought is 5.39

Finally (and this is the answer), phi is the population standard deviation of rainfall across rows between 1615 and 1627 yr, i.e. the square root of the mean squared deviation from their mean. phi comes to 6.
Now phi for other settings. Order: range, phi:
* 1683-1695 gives 9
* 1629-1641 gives 12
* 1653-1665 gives 10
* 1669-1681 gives 11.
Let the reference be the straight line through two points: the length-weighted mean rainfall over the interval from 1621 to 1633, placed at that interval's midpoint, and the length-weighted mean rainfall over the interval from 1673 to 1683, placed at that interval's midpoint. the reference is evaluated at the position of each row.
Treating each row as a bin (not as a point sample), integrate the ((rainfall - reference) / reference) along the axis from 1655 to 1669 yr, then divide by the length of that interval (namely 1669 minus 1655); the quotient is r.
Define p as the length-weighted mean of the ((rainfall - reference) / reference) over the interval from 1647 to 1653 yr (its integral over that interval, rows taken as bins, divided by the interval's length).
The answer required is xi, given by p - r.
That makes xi 0.00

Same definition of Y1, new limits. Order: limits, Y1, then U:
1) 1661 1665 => 1.236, 2.34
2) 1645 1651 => 1.240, 2.36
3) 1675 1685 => 1.229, 2.28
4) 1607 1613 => 1.245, 2.40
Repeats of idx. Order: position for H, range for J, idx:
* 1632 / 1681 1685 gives 5.33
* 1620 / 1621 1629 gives 5.41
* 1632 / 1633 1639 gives 5.36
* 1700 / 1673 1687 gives 5.25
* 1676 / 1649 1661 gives 5.42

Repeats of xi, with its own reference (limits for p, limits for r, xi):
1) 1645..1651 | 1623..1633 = 0.07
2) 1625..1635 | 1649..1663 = -0.08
